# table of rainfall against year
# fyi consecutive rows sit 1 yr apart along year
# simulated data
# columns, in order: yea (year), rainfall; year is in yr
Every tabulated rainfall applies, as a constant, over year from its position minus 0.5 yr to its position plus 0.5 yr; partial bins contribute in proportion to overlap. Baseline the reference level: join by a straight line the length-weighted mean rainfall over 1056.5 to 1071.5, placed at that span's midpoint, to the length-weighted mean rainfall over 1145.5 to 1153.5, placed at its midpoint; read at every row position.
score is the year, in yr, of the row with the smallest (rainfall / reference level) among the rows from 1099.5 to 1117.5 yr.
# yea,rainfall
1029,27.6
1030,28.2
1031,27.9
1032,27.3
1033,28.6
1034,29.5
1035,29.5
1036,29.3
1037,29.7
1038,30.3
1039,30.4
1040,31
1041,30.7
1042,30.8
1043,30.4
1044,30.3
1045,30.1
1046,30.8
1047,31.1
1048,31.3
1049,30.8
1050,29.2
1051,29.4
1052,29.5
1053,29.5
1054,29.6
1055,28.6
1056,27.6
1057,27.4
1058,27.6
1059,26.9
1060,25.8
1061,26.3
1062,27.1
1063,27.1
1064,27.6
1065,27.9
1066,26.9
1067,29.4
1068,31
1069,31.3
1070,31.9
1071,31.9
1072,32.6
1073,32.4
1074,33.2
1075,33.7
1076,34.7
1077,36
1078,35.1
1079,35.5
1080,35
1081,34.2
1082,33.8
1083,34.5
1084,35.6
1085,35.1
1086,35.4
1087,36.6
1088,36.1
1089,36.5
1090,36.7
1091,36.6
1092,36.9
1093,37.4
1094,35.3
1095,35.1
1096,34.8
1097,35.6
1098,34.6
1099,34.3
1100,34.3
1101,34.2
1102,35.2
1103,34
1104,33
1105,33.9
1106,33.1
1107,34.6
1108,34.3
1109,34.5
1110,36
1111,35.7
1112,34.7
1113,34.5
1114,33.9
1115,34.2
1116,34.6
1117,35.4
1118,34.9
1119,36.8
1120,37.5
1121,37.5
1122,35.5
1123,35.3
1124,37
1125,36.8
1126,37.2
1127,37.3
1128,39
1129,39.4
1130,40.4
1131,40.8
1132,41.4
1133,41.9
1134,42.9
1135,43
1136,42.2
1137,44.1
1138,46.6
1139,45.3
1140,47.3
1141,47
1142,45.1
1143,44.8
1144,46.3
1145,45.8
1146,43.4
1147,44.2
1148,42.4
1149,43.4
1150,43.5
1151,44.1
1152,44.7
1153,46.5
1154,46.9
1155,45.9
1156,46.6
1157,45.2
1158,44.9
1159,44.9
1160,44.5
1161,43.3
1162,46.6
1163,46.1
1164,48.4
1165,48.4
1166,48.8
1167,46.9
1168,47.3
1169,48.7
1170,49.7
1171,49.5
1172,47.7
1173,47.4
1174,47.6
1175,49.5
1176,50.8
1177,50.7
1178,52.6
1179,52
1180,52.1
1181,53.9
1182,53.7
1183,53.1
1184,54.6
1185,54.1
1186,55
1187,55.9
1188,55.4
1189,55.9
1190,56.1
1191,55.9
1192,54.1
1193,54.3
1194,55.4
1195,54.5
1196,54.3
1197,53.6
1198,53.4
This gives 1114 yr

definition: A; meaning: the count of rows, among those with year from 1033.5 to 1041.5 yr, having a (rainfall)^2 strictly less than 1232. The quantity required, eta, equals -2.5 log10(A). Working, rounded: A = 8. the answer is -2.26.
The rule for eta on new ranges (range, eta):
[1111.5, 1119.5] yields -1.95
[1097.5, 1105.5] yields -2.11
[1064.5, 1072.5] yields -2.26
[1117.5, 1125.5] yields 0.00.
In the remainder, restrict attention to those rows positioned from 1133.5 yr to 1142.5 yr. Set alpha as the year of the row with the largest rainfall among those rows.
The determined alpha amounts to 1140 yr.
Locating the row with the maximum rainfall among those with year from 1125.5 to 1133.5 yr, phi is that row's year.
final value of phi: 1133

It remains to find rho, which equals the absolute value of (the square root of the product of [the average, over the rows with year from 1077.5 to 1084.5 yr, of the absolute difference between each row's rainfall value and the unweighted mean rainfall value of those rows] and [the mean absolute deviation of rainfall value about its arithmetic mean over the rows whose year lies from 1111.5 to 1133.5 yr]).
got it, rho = 1.04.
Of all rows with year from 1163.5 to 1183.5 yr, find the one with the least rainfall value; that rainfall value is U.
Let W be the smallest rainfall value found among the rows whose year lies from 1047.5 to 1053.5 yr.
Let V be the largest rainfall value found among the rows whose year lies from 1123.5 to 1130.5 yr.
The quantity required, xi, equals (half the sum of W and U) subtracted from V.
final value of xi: 2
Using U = 46.9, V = 40.4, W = 29.2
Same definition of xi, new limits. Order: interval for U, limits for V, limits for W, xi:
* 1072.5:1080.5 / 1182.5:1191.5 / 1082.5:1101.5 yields 23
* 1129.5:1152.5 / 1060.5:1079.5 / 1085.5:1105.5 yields -1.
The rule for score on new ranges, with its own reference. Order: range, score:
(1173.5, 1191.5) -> 1174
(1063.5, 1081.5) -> 1066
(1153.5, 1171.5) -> 1161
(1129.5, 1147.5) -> 1130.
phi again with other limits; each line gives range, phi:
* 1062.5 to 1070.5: 1070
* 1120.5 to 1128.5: 1128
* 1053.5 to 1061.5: 1054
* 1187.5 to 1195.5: 1190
